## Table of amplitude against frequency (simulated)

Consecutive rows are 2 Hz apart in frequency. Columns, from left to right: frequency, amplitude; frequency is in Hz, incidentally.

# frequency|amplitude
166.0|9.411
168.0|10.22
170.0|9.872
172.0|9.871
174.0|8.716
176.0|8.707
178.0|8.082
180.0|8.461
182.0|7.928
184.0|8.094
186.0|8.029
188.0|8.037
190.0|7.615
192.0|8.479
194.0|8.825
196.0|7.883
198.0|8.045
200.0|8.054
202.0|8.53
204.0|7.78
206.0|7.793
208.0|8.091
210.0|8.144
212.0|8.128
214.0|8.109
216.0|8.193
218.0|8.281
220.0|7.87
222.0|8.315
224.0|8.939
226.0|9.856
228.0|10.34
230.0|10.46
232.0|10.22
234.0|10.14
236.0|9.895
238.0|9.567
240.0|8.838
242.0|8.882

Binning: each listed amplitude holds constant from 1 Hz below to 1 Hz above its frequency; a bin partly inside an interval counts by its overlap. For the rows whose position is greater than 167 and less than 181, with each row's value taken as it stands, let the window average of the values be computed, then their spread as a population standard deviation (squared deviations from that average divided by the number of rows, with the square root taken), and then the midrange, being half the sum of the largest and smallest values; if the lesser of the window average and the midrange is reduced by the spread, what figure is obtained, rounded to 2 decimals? 8.36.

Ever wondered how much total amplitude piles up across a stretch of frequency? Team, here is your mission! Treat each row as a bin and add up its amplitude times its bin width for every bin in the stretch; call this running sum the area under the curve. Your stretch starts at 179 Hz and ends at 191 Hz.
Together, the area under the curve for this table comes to 96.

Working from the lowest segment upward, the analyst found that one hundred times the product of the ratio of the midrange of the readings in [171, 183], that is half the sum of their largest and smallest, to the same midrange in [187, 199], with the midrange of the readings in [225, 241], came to 1045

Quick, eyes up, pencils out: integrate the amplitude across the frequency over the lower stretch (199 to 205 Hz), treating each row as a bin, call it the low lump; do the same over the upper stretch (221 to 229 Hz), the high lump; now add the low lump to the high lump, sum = 124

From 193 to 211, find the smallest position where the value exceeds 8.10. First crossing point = 194.0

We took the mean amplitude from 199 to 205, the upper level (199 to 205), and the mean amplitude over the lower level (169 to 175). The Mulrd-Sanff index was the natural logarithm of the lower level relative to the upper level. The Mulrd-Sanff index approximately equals 0.16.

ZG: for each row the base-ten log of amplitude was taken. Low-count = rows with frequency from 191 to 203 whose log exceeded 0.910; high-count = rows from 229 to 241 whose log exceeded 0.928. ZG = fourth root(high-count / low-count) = 1.19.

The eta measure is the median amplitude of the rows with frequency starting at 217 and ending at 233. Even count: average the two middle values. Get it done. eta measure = 9.40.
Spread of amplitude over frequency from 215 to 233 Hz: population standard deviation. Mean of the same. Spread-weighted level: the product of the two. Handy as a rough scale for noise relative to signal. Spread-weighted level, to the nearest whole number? 9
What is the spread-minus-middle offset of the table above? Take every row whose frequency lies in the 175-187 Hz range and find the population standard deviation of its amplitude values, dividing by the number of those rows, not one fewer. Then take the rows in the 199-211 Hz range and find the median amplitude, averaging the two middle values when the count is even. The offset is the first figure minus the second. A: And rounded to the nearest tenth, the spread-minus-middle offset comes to -7.8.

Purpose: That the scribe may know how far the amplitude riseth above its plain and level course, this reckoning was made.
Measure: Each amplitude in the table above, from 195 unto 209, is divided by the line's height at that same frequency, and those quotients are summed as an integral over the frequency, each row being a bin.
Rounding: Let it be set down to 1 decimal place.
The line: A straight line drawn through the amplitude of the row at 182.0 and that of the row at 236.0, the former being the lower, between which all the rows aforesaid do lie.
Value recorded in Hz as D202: 13.0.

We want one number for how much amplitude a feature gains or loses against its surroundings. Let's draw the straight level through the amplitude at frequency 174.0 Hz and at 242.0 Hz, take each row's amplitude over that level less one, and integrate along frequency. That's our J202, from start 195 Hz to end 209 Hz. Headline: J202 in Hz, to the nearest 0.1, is -1.2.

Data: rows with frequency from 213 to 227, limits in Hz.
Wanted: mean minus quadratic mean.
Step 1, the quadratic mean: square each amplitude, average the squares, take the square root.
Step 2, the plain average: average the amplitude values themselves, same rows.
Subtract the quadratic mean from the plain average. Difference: -0.023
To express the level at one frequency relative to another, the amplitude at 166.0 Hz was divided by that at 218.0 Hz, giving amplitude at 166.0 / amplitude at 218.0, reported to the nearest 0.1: 1.1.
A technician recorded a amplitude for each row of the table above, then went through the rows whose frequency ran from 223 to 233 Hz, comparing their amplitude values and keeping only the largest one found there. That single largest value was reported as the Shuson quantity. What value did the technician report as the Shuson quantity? 10.46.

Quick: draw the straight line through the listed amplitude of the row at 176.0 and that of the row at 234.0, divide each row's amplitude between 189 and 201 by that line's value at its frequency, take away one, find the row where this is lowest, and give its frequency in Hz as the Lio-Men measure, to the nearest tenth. 190.0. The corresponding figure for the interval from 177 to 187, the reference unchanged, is 182.0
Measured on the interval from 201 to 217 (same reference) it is 206.0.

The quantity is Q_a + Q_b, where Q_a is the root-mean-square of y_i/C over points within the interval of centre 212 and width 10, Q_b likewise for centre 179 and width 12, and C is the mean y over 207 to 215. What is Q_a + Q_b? 2.03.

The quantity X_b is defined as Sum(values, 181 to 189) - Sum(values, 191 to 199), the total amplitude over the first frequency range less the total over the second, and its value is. -1.1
